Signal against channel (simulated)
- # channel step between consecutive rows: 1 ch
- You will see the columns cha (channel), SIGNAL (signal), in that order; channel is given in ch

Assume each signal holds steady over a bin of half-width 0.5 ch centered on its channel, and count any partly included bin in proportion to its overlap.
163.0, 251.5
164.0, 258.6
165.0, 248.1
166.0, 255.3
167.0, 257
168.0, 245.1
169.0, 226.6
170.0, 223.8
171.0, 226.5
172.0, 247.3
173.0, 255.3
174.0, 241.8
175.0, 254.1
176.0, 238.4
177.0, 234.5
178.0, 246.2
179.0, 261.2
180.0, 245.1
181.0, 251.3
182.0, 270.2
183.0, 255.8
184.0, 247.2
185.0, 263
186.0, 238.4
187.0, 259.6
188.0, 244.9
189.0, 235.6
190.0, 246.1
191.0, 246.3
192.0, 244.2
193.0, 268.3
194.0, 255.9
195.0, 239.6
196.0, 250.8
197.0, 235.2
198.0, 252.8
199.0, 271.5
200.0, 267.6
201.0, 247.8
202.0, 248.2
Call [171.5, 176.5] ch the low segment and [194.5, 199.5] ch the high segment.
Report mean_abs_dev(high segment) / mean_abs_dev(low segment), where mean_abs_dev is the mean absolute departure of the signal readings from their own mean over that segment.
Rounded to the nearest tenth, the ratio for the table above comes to 1.7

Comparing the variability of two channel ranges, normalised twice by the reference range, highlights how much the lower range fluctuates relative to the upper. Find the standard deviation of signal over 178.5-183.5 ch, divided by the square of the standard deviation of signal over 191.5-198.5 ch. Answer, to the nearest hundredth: 0.08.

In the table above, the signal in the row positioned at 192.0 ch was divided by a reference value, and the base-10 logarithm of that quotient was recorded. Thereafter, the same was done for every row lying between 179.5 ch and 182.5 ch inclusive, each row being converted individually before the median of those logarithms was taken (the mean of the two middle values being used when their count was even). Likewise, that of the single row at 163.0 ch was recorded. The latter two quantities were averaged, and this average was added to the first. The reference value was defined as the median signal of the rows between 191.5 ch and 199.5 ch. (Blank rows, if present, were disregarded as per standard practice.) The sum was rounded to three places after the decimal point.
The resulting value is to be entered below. -0.014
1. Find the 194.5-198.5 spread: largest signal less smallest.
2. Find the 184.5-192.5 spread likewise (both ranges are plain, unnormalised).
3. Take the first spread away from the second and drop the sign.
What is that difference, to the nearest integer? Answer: 10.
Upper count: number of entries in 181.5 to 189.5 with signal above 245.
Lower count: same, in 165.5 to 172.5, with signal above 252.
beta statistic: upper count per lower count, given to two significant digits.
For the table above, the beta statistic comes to 2.5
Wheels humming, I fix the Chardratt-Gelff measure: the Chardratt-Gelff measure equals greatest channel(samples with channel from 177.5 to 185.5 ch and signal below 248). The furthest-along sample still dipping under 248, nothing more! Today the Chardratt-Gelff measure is 184.0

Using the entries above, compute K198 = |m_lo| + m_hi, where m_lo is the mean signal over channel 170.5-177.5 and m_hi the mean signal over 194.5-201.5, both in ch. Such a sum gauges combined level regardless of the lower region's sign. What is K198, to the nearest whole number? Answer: 495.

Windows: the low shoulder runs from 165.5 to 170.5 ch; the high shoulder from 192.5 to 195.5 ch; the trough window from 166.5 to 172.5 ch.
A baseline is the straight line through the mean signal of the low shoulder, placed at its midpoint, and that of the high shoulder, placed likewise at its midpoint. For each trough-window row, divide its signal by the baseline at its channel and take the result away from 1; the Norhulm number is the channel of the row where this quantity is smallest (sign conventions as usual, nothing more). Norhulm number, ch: 167.0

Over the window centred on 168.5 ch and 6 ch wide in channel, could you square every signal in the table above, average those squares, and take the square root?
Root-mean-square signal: 239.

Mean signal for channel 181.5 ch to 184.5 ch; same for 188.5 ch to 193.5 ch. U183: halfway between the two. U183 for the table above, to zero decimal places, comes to 253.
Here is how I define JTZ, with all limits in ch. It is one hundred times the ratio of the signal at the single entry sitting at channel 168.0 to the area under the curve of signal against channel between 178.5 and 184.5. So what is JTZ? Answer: 16.0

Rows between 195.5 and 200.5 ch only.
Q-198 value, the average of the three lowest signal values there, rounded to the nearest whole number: 246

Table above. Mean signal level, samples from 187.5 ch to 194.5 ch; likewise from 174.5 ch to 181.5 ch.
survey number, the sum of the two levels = 496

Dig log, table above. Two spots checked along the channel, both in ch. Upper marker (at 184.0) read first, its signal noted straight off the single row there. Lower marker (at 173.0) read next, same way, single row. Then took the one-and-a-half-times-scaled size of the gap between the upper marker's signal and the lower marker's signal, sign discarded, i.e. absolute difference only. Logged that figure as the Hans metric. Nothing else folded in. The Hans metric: 12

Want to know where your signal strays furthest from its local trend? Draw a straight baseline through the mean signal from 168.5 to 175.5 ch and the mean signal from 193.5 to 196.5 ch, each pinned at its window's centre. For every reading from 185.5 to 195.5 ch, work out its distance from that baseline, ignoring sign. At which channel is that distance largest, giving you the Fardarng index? 193.0 ch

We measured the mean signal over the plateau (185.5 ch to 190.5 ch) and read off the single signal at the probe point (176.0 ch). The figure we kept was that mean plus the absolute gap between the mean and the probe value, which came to 251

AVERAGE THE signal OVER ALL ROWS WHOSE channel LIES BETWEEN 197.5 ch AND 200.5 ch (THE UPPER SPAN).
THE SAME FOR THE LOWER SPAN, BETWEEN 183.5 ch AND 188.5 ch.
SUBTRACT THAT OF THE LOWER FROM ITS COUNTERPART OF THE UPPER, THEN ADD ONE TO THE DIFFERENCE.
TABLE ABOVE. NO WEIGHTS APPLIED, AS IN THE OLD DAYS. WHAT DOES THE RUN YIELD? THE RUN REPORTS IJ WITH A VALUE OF 14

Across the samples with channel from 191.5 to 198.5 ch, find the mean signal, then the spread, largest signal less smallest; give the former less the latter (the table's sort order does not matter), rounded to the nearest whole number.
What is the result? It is 216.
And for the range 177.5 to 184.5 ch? 229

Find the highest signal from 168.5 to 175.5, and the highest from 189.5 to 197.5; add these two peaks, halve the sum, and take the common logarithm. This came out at 2.42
